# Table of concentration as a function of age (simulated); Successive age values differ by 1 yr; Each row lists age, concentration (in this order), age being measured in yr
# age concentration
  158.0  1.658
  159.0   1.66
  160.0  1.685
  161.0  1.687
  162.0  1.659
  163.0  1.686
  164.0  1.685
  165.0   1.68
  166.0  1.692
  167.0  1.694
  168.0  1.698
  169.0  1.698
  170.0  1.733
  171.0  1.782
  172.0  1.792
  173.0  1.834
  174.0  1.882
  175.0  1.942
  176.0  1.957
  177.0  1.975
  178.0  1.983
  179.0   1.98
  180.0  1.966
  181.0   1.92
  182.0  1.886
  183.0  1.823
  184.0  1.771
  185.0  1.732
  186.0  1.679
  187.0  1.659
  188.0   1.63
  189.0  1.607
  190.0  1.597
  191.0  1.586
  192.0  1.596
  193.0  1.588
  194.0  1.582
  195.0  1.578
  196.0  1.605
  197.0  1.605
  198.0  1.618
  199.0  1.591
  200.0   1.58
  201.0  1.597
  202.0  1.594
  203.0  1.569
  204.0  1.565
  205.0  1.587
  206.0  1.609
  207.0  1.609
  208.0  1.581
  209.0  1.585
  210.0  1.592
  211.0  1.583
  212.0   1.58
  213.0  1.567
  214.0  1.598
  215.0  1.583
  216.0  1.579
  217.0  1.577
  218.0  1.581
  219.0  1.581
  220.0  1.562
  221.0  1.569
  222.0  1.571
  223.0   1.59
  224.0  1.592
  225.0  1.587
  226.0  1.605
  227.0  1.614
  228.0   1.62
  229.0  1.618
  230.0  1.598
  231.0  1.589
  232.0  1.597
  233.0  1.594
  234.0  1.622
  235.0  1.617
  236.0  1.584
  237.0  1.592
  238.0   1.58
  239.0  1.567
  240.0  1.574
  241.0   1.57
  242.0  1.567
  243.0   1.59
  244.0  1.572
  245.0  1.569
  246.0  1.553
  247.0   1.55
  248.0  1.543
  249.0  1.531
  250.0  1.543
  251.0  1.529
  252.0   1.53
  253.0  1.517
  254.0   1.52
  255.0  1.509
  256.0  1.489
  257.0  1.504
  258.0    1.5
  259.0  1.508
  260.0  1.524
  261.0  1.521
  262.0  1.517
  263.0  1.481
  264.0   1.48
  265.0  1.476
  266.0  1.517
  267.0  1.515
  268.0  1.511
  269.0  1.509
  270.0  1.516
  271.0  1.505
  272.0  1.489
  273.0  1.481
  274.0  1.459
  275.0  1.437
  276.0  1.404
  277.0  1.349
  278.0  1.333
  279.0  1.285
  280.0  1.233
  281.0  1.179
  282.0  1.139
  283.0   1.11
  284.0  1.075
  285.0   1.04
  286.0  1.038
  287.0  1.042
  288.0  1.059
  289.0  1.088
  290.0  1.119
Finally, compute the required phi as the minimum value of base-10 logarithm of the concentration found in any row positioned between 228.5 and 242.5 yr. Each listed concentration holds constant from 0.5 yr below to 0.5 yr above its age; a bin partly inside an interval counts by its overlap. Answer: 0.195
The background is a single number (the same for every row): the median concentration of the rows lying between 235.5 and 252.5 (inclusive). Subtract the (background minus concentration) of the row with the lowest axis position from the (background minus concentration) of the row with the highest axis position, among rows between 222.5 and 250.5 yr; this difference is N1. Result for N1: 0.05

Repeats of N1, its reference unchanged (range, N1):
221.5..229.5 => -0.05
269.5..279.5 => 0.23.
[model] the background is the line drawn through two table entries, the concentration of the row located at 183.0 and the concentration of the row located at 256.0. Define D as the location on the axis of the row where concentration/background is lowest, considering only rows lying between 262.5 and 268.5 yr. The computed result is 263.0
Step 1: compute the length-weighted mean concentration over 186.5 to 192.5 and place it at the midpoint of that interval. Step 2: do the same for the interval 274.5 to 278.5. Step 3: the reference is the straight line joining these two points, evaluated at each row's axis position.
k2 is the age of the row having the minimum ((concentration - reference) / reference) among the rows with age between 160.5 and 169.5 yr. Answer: 162.0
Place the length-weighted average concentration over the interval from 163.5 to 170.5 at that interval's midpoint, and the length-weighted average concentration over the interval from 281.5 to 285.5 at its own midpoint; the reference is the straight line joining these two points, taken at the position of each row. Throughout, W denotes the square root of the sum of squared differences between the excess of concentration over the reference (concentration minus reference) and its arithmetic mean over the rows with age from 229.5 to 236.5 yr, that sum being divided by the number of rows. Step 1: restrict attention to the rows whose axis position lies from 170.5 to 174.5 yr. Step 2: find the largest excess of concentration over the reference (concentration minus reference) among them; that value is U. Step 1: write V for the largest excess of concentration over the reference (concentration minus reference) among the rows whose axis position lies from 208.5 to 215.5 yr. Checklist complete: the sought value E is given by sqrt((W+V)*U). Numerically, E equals 0.19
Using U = 0.22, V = 0.15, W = 0.018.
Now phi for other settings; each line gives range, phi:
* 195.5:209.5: 0.195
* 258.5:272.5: 0.169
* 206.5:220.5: 0.194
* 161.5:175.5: 0.220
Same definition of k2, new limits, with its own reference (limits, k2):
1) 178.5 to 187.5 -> 187.0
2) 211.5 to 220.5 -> 213.0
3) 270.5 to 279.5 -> 279.0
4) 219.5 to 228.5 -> 220.0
